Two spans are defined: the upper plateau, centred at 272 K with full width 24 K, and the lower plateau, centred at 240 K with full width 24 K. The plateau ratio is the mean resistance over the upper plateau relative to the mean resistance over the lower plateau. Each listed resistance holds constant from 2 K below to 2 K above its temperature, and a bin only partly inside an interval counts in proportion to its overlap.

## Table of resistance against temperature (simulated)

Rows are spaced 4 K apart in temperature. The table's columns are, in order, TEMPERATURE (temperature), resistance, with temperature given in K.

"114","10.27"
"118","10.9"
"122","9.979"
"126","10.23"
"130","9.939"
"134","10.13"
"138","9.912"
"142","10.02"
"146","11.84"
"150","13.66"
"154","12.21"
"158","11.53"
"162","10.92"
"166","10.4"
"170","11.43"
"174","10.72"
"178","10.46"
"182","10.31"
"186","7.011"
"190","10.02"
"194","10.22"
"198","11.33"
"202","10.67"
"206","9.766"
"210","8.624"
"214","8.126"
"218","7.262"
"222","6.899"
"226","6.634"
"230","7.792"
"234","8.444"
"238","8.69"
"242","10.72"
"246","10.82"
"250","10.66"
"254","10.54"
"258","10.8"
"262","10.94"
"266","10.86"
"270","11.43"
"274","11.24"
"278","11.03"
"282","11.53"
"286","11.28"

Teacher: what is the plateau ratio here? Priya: 1.17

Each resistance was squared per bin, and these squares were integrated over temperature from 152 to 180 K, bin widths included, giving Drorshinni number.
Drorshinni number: 3458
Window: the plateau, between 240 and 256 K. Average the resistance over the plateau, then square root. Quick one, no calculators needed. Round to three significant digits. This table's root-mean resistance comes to 3.27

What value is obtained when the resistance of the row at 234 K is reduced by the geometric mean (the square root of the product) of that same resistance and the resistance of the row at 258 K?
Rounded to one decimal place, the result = -1.1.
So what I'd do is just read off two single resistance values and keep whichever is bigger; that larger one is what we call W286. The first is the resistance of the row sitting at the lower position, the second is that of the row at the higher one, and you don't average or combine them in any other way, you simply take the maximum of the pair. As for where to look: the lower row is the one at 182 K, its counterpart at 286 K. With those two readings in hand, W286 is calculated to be 11.3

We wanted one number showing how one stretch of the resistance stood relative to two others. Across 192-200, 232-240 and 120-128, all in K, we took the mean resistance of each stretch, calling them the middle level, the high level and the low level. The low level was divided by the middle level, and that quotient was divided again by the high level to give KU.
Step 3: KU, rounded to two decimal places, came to 0.11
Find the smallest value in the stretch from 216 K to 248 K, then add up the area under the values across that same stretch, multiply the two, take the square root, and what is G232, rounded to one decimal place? 42.2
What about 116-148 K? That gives 57.3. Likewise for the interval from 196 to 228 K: 42.9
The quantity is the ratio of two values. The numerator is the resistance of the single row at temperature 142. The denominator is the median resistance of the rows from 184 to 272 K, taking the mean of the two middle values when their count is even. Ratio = 0.99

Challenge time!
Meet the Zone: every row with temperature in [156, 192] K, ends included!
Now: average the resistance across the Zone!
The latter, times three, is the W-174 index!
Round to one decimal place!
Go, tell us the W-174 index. 30.9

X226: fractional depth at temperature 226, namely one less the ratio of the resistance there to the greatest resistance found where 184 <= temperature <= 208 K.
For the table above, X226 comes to 0.41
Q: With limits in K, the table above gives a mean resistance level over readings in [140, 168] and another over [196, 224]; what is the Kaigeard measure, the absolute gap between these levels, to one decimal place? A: 2.6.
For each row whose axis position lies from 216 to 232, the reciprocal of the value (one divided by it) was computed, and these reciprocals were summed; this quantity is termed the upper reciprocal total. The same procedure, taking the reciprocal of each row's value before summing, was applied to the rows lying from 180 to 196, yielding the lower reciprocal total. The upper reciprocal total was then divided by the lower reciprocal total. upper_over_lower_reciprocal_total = 1.28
